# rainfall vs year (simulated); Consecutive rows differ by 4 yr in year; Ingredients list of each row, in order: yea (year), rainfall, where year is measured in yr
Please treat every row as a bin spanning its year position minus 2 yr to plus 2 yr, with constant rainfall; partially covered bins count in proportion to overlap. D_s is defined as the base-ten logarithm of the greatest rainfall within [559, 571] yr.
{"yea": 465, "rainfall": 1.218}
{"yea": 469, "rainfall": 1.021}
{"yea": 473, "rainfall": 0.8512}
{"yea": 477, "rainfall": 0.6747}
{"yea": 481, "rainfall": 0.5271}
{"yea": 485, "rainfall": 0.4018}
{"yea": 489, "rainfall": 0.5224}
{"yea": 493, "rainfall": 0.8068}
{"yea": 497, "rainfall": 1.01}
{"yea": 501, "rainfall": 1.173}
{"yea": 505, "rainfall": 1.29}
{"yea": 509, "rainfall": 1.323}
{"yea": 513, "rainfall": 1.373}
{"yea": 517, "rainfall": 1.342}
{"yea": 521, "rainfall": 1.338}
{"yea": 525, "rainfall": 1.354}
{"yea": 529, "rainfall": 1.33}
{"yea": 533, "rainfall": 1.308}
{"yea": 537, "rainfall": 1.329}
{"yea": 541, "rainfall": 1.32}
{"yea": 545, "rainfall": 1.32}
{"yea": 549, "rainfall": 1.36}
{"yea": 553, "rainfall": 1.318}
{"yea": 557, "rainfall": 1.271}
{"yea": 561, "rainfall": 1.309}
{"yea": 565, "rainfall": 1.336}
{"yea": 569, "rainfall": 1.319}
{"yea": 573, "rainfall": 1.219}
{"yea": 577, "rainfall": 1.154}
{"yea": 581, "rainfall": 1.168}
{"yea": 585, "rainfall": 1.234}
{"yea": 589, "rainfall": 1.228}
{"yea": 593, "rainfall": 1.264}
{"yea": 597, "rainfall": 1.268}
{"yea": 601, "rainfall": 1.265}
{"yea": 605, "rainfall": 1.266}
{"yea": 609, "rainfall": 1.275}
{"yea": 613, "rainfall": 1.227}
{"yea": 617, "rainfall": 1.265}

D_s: 0.126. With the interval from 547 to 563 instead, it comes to 0.134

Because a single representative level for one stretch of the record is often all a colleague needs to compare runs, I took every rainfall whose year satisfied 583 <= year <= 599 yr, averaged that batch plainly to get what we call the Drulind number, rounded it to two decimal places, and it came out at 1.25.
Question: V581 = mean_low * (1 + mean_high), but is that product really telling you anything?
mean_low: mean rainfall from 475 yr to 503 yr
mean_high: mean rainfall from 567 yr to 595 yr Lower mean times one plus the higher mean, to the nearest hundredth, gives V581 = 1.63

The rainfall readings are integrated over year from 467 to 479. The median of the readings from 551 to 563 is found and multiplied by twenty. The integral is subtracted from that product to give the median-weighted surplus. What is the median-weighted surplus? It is 16.0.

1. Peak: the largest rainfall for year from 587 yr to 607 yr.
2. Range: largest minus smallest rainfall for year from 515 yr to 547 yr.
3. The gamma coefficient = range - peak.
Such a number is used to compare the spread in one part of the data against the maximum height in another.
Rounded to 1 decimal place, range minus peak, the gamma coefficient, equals -1.2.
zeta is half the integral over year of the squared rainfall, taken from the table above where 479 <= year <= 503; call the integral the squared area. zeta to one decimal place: 7.5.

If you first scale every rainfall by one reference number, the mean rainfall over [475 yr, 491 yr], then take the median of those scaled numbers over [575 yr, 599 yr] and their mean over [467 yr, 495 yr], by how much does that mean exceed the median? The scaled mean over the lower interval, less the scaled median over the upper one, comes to -1.0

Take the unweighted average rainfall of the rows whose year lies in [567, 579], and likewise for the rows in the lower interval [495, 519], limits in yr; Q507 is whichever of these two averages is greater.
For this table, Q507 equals 1.25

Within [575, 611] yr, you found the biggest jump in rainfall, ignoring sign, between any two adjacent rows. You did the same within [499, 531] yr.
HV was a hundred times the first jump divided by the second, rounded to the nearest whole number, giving 56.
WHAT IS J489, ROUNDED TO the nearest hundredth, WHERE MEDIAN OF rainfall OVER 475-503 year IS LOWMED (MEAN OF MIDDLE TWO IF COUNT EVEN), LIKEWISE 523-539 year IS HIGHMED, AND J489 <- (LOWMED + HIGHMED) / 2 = 1.00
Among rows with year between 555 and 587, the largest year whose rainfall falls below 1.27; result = 585 yr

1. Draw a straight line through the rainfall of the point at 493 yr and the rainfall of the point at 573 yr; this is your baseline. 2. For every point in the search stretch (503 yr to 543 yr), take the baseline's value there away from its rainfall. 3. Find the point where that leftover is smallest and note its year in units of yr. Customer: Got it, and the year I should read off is 541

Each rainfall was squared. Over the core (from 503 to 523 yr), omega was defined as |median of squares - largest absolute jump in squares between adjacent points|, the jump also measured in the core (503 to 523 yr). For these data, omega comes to 1.66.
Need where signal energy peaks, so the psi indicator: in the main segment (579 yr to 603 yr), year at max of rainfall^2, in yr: 597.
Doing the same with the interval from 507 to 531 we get 513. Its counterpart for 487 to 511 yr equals 509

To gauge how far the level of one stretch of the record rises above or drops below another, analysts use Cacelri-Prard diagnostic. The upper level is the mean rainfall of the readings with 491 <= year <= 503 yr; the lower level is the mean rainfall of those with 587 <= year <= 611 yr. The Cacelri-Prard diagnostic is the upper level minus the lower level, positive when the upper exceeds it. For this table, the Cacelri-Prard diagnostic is -0.26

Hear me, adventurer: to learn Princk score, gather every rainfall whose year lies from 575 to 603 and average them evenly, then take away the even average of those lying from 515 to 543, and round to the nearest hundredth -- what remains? -0.11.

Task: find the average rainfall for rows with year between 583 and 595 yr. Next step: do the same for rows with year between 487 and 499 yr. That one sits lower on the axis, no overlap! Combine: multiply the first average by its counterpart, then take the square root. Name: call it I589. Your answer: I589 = 0.98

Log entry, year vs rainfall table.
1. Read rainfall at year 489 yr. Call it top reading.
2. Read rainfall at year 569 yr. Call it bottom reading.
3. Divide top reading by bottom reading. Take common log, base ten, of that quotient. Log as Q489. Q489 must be -0.40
